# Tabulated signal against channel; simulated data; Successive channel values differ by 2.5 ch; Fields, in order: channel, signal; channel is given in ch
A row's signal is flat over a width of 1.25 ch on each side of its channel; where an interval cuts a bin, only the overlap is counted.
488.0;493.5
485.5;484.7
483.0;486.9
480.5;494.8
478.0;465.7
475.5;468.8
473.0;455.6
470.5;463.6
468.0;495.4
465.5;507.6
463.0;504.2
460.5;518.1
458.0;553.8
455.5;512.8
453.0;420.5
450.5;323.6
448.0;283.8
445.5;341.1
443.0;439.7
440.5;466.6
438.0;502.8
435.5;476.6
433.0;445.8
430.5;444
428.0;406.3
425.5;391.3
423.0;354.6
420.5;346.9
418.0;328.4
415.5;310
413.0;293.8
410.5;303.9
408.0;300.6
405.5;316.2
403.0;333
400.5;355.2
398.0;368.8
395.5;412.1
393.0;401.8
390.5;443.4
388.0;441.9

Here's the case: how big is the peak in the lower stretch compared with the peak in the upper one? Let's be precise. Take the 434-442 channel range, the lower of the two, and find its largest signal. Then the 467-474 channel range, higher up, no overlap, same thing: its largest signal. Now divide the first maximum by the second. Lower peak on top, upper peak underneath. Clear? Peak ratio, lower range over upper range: 1.01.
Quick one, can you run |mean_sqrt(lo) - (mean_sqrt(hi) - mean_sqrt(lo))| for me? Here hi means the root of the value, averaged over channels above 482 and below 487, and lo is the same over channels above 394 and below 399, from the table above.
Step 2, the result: 17.5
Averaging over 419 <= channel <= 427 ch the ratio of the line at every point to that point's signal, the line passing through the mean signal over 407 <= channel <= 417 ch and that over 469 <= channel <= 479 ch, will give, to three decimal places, 0.911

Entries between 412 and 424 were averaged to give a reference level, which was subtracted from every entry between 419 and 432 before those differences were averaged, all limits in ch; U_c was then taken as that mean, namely 62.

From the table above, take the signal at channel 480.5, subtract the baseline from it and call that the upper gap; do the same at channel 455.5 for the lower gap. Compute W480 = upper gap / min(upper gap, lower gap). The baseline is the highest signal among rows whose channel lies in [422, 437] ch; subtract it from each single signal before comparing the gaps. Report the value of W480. 1.0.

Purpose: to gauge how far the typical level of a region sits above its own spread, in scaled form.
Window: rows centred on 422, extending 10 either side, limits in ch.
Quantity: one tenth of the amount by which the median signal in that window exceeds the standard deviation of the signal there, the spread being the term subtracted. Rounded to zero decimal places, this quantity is 30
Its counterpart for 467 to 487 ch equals 46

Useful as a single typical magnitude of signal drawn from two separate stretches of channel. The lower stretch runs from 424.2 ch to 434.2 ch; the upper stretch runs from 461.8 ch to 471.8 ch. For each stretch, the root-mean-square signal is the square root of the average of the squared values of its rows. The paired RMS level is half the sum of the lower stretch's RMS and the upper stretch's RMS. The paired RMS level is 458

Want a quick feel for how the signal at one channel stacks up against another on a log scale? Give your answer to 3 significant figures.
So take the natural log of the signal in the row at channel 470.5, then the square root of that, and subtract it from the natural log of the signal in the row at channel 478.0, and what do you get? 3.67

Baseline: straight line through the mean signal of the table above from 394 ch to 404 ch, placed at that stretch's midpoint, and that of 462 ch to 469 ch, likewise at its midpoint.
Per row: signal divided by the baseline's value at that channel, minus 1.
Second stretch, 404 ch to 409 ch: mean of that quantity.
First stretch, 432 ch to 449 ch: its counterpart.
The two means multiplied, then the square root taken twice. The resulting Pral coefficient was 0.33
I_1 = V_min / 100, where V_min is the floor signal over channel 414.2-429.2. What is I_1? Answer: 3.1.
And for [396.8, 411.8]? 3.0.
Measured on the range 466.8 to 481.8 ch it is 4.6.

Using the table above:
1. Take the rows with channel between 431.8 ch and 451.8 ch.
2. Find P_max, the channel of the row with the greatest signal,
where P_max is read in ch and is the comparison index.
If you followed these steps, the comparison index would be 438.0 ch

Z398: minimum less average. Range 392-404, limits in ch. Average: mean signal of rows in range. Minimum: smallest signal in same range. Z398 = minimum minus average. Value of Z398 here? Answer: -41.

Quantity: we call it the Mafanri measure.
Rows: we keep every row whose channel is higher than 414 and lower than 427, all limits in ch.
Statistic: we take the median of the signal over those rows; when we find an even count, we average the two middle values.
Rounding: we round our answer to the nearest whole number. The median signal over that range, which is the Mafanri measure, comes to 347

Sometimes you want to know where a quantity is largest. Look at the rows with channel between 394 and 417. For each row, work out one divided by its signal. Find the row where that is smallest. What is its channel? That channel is 395.5 ch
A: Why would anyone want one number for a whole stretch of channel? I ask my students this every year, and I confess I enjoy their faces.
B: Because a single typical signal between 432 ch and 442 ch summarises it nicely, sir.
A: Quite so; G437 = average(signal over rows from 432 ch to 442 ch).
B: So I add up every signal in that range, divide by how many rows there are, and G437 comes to 473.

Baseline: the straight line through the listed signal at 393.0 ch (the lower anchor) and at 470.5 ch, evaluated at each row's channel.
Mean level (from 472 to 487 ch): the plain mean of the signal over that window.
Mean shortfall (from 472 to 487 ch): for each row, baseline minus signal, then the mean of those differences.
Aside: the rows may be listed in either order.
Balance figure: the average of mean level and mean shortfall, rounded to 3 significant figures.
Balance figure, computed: 235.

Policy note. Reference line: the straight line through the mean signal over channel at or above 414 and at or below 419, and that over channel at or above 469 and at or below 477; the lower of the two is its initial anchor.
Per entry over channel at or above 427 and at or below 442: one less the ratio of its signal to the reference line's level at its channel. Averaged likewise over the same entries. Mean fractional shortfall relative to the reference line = -0.26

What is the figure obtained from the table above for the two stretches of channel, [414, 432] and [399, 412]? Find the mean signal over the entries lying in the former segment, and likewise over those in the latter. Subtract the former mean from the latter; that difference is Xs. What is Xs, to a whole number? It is -47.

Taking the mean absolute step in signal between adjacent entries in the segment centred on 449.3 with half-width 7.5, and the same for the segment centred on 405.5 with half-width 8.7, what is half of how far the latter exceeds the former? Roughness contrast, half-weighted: -32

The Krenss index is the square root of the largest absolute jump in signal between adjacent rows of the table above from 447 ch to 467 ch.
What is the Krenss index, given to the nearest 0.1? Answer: 9.8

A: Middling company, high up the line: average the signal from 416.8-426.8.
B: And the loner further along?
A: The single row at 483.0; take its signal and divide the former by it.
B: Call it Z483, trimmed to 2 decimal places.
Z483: 0.73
